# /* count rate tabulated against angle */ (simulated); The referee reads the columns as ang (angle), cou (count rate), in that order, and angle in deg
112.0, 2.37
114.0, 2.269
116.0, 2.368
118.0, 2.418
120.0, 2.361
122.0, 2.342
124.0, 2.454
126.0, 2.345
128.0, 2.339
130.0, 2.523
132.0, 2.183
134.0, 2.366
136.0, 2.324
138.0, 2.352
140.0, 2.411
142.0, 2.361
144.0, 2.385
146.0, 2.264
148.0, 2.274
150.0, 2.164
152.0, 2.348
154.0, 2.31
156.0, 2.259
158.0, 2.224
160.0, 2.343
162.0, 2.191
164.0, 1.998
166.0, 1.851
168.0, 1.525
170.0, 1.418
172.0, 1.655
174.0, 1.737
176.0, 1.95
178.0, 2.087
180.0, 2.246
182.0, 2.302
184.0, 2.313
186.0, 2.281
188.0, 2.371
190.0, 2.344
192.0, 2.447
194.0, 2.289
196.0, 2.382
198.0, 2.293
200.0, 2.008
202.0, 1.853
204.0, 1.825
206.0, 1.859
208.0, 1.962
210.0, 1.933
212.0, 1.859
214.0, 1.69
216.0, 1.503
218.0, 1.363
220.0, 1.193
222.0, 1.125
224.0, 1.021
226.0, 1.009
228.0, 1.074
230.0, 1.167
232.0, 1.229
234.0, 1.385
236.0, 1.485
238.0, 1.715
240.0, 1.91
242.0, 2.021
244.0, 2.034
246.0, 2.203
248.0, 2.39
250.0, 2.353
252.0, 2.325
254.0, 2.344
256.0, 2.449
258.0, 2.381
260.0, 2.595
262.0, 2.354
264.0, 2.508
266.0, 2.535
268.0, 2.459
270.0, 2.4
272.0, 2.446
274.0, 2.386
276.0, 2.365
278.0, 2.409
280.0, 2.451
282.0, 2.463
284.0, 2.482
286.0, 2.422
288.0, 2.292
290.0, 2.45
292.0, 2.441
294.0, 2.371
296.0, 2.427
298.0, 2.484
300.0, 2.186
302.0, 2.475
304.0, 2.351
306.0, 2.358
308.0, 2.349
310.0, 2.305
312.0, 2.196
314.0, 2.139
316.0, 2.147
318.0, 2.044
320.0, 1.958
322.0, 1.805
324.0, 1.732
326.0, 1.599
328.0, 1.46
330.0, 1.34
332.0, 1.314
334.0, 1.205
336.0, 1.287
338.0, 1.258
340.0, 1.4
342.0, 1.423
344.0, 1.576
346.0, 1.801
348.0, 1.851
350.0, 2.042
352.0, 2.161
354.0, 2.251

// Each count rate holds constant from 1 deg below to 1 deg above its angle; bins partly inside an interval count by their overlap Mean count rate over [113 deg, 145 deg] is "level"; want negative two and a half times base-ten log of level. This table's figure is -0.93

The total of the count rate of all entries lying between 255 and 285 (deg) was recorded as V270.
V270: 37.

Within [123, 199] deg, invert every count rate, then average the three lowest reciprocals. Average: 0.404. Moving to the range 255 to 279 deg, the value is 0.393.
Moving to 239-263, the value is 0.404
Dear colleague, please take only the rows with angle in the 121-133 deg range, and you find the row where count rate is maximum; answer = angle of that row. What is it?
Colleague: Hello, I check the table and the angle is 130.0 deg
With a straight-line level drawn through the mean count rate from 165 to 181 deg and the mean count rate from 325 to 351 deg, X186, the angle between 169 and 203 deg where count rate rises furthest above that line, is 192.0 deg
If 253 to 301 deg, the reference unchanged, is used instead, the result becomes 260.0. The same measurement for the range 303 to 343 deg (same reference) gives 306.0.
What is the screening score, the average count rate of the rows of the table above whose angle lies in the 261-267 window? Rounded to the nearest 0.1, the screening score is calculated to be 2.5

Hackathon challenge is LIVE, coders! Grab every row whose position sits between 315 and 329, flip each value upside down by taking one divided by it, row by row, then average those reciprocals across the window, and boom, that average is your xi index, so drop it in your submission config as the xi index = 0.56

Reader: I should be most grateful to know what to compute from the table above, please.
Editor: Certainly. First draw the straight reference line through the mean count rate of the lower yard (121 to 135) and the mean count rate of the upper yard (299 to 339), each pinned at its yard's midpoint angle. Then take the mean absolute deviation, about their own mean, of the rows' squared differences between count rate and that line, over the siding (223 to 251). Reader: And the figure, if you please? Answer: 0.41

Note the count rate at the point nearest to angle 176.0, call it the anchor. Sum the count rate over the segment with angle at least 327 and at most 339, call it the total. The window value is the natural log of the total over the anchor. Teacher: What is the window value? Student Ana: 1.39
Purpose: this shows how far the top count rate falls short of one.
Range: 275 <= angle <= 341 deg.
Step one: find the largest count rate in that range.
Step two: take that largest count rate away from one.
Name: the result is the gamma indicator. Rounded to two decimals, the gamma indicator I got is -1.48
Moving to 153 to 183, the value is -1.34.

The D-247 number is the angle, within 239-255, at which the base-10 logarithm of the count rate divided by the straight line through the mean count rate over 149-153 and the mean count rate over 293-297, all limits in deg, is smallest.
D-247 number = 240.0 deg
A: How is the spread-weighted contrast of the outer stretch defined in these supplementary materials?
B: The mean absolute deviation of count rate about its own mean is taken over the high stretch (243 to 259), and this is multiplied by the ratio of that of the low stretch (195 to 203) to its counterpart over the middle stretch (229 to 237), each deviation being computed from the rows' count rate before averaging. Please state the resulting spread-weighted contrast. 0.16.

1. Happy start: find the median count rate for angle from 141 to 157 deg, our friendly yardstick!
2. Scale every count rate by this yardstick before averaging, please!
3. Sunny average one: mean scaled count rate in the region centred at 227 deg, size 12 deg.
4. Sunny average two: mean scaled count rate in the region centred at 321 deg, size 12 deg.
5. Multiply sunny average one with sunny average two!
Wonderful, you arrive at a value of 0.40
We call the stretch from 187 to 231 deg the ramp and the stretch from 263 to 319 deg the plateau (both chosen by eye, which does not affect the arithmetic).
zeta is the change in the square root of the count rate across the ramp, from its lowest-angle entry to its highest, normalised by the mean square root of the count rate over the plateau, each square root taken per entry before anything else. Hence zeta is -0.30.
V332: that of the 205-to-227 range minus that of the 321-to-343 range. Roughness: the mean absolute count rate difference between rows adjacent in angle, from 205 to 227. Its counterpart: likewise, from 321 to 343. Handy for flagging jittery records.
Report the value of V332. 0.018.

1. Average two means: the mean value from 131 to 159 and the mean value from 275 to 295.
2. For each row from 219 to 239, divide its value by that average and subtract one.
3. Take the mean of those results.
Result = -0.47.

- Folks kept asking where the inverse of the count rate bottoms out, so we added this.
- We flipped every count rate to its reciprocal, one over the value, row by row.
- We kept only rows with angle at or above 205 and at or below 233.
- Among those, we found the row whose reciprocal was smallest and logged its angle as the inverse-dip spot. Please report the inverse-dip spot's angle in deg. 208.0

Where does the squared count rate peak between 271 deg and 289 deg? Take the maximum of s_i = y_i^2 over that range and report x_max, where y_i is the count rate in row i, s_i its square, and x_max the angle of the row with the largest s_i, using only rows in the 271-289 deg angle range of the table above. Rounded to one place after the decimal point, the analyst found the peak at 284.0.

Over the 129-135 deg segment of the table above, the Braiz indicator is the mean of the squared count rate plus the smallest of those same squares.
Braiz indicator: 10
